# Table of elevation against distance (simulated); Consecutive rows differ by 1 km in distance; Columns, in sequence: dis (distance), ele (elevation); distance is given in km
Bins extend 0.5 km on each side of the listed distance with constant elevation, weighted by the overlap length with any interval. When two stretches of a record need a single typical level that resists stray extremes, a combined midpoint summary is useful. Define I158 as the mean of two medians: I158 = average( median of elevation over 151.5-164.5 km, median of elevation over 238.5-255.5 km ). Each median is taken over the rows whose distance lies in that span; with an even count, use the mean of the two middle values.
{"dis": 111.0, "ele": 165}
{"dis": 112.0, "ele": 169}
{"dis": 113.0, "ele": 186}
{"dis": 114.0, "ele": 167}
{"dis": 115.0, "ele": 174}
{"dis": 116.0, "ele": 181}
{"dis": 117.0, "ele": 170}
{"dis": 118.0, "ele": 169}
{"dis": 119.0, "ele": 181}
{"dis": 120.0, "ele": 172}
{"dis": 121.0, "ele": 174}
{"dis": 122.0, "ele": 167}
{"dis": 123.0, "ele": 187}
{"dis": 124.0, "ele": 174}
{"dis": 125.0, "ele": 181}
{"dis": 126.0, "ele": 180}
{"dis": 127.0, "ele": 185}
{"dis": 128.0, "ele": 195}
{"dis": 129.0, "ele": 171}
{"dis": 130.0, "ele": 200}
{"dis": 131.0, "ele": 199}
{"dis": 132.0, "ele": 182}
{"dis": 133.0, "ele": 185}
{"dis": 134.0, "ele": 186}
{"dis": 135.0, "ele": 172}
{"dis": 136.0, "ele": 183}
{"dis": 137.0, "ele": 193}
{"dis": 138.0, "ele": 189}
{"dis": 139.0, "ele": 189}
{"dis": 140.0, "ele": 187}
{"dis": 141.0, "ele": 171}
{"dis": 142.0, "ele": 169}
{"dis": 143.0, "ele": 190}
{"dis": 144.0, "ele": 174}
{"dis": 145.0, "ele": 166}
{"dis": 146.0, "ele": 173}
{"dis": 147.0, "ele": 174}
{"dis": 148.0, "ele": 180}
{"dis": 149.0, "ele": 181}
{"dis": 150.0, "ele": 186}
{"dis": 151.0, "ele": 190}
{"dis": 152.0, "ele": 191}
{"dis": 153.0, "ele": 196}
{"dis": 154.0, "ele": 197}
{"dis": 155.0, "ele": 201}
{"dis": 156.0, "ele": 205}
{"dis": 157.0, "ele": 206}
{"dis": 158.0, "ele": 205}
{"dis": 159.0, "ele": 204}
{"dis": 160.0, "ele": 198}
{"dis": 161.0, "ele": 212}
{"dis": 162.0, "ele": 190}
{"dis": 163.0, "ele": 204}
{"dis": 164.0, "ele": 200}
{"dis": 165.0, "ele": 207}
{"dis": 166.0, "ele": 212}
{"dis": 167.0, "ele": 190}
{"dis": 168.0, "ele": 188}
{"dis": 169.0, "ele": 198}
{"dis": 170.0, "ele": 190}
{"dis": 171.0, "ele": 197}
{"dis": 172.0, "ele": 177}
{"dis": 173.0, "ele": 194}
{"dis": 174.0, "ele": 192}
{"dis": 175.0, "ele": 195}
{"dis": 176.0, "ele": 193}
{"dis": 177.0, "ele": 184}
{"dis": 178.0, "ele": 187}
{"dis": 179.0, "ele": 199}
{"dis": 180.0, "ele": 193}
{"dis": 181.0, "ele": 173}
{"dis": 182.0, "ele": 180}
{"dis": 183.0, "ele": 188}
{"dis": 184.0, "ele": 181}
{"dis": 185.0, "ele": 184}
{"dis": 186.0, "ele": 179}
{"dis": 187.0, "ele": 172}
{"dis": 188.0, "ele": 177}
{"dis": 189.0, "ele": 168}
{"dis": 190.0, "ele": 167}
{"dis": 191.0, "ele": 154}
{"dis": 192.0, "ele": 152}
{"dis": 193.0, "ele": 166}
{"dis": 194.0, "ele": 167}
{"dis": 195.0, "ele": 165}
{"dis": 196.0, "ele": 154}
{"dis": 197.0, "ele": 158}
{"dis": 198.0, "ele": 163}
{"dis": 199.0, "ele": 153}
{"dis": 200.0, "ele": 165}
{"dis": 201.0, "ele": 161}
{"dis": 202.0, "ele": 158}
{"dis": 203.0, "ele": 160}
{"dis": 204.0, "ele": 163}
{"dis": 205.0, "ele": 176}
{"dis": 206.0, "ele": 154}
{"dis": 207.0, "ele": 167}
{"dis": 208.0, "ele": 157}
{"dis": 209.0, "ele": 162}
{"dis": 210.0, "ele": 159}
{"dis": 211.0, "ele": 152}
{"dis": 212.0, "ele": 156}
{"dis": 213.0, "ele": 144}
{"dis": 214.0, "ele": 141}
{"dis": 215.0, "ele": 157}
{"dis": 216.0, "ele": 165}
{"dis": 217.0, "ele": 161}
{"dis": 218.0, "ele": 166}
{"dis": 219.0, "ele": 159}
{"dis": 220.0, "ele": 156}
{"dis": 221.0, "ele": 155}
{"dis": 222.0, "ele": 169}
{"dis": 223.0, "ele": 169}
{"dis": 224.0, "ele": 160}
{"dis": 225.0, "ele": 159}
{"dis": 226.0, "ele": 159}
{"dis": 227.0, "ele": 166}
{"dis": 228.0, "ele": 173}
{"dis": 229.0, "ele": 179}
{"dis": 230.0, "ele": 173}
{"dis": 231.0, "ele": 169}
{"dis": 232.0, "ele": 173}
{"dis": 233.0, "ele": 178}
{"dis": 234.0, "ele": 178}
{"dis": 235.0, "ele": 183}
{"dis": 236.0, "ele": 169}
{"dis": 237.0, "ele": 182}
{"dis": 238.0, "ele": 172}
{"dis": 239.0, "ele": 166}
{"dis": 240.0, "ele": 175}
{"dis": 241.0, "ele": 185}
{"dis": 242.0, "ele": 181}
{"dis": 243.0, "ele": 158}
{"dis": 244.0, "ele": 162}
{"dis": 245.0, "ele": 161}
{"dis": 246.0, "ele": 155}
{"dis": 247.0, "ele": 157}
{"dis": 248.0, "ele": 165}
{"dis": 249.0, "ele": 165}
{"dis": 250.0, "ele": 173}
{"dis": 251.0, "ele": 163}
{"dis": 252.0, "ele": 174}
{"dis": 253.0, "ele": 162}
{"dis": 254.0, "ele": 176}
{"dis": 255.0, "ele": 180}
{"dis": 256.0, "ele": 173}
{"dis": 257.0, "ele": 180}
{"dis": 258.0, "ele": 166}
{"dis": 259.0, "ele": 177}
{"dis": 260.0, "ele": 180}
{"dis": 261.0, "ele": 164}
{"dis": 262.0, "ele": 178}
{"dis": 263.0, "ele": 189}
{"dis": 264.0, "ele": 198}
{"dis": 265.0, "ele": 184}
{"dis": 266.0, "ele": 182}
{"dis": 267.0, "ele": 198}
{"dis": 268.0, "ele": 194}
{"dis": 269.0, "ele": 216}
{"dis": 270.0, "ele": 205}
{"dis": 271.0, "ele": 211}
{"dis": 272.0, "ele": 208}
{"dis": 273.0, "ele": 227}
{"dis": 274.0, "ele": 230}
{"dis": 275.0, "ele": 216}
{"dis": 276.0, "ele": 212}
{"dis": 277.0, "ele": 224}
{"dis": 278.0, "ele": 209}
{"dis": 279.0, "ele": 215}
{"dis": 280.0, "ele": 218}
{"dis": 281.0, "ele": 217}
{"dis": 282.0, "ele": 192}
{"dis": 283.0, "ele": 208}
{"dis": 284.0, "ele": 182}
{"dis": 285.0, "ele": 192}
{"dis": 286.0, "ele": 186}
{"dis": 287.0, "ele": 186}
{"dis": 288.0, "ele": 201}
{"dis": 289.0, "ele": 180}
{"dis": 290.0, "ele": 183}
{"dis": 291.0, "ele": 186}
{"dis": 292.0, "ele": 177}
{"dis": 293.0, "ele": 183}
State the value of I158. 183.0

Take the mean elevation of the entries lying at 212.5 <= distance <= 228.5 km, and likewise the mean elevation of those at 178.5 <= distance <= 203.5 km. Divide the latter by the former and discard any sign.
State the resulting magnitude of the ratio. 1.06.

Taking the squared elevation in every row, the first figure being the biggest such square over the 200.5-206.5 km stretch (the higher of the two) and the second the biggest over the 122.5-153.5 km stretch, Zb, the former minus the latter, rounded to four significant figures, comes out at -9024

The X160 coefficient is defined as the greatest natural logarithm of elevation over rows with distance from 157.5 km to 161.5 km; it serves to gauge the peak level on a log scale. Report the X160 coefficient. 5.36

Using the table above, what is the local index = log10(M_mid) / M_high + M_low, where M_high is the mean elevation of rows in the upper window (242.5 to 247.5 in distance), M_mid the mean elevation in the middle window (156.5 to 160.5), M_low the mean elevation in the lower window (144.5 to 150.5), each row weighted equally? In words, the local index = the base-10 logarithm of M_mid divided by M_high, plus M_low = 177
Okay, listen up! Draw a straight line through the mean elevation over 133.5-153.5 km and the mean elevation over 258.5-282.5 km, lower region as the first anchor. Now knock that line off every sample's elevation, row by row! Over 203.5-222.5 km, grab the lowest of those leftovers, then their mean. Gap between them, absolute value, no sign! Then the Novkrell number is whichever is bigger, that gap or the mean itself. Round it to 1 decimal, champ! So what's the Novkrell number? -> 18.1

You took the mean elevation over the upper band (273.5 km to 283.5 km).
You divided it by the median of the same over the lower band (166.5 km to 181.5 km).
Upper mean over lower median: 1.12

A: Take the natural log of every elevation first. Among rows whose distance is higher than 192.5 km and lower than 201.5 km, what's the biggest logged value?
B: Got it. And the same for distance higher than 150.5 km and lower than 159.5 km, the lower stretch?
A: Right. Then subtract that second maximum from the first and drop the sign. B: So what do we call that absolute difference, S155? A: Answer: 0.21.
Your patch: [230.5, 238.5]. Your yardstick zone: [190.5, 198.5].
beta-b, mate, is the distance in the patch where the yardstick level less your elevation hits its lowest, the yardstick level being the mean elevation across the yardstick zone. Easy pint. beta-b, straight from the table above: 235.0 km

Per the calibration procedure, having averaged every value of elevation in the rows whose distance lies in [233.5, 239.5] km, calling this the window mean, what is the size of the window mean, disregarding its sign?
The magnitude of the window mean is 175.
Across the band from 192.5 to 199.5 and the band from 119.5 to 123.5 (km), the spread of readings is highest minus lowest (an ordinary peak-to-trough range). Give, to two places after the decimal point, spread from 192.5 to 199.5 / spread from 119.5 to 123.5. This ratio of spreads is 0.70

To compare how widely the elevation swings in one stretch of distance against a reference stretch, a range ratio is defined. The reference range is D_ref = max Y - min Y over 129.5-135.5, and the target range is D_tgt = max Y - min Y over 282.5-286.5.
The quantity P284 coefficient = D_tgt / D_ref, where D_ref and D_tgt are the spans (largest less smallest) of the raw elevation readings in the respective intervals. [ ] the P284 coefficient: 0.93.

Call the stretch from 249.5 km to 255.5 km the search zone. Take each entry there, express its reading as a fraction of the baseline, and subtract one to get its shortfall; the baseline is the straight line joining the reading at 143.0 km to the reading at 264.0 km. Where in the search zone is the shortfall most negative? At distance 253.0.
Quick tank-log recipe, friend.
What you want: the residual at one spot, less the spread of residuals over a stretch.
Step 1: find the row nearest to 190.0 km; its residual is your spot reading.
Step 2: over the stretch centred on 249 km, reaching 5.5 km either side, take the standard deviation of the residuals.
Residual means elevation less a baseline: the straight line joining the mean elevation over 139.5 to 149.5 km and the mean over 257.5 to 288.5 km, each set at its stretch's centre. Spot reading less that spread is -24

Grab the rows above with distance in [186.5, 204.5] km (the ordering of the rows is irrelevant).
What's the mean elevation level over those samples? 162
